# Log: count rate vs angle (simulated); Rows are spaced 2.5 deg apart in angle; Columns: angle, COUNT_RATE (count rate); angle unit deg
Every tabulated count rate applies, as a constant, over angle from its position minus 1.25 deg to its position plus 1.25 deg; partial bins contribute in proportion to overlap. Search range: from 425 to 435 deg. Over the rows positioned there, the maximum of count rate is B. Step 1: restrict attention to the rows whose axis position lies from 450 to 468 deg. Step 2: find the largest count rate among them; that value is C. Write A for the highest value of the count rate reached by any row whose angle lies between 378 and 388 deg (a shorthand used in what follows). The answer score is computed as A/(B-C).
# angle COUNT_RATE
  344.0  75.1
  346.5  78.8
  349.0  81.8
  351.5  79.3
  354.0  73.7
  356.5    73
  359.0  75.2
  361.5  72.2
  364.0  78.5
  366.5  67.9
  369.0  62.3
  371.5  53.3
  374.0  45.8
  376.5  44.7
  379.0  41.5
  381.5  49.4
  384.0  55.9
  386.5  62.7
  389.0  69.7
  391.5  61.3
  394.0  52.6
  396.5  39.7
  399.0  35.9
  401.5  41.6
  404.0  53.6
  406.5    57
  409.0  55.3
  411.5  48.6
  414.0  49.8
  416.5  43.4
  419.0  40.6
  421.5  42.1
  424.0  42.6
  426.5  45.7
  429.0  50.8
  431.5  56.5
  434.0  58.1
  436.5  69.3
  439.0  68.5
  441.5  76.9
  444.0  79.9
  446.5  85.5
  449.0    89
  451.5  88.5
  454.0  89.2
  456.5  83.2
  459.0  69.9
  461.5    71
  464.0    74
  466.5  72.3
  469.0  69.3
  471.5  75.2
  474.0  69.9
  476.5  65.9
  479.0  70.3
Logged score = -2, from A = 62.7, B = 58.1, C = 89.2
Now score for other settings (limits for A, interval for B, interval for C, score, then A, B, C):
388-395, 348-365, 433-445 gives 37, 69.7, 81.8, 79.9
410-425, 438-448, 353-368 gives 7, 49.8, 85.5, 78.5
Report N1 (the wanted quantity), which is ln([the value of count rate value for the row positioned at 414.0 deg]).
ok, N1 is 3.91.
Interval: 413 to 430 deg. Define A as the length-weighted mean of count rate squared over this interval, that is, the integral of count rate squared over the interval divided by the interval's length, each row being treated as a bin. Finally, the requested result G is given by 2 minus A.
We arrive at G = -2022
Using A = 2024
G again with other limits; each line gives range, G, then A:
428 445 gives -4416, 4418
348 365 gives -5805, 5807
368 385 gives -2558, 2560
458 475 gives -5145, 5147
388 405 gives -2657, 2659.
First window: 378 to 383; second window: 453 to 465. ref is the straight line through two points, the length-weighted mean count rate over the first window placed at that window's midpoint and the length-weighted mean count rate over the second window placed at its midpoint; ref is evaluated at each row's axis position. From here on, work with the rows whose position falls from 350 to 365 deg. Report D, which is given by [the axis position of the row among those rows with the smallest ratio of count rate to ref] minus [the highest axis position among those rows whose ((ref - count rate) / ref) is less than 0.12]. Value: -2.5 deg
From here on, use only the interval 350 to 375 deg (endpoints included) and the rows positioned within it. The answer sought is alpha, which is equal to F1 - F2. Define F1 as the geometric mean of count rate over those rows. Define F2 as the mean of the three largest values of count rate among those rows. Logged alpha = -10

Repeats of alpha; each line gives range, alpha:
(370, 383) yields -3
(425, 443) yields -12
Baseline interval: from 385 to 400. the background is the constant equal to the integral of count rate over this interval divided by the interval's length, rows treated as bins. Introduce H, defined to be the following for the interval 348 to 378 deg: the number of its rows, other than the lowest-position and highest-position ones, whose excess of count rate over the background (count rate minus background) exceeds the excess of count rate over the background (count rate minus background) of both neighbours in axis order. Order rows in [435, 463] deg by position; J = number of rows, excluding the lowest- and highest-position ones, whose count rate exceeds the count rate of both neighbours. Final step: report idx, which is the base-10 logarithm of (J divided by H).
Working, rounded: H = 2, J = 2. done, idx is 0.00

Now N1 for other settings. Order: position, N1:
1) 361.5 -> 4.28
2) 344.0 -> 4.32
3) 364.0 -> 4.36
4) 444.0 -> 4.38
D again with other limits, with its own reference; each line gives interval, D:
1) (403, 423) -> 10.0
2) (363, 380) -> 0.0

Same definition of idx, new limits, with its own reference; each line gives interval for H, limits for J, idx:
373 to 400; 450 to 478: 0.48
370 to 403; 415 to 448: 0.00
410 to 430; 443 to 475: 0.60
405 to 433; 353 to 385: 0.30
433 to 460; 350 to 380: -0.18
